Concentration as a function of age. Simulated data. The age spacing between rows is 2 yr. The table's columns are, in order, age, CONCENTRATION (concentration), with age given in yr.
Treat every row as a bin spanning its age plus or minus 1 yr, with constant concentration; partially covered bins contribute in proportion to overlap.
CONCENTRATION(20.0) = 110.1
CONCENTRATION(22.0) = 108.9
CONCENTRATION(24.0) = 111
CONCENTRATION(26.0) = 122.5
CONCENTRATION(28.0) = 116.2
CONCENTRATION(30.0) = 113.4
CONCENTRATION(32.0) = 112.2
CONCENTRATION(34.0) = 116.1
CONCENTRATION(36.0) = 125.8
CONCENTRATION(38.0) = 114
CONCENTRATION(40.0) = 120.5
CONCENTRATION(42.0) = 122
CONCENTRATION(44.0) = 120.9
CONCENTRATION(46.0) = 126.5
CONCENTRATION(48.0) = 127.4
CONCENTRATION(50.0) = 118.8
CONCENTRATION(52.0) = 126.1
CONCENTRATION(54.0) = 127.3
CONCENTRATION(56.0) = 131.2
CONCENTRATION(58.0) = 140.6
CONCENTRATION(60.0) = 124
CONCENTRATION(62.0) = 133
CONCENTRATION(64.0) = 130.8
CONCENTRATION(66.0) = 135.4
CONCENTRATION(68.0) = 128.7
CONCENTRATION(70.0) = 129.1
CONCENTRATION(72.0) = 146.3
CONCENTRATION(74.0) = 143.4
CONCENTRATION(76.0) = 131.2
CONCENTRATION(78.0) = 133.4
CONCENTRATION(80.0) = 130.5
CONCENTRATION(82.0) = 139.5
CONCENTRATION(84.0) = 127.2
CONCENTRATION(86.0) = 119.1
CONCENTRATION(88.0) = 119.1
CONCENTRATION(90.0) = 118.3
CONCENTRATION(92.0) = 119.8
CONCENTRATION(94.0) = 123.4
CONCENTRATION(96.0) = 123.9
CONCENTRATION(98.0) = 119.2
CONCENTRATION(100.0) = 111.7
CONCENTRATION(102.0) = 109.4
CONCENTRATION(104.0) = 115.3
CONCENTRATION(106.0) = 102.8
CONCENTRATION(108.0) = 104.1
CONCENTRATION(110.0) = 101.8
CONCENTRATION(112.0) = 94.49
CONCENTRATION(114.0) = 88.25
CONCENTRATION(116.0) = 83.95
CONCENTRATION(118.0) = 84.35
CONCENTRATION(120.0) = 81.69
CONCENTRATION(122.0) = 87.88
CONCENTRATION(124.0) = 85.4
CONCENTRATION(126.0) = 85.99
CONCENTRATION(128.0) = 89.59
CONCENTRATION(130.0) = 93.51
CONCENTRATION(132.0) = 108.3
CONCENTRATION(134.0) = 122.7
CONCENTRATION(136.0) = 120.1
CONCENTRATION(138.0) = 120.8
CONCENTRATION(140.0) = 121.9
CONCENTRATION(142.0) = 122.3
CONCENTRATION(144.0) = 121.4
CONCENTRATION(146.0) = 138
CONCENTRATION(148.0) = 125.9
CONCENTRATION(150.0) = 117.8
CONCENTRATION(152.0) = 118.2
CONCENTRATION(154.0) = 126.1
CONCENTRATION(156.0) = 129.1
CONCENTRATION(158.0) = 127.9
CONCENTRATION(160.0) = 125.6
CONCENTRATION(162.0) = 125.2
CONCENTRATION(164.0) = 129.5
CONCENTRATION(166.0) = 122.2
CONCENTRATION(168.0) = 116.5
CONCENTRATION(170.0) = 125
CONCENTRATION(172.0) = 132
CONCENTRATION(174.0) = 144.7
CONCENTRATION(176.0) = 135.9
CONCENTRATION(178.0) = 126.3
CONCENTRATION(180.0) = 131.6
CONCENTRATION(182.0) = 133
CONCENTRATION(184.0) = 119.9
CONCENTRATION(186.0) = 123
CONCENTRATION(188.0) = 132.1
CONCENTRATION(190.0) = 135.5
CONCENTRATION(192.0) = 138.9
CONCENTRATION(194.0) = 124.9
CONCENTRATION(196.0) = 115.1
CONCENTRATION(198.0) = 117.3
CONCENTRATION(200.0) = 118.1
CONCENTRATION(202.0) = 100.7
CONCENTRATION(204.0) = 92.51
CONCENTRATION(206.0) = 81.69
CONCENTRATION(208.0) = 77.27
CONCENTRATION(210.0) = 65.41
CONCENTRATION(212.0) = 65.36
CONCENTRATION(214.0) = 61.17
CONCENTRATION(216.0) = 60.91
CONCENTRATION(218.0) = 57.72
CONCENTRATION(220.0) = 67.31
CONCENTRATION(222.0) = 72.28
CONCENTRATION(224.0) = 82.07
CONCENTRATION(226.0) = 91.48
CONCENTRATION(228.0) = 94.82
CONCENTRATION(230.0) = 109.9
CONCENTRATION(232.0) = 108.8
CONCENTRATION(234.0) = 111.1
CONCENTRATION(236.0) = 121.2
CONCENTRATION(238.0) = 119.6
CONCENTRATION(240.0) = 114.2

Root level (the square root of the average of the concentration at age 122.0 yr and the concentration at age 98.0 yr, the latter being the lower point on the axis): 10.2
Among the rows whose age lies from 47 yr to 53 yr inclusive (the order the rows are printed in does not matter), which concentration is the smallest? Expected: 118.8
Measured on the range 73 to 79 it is 131.2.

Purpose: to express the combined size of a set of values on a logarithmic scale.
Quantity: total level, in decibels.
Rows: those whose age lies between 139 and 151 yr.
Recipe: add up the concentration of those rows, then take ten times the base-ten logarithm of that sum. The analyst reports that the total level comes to 28.7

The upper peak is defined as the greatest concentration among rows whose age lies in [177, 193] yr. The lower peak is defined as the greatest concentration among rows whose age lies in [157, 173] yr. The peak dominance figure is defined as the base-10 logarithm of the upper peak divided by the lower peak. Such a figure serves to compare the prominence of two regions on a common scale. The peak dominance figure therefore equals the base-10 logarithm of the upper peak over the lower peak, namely 0.022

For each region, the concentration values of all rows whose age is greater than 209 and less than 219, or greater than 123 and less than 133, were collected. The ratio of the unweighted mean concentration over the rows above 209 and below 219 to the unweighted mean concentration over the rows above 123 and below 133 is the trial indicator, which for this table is 0.67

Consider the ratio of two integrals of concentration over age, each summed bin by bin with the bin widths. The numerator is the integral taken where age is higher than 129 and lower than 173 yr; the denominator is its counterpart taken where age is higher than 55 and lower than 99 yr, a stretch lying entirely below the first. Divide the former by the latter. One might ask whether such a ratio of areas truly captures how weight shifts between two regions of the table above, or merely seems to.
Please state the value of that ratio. 0.94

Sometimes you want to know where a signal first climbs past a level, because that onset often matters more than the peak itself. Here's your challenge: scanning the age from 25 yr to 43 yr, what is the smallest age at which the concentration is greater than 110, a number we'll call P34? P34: 26.0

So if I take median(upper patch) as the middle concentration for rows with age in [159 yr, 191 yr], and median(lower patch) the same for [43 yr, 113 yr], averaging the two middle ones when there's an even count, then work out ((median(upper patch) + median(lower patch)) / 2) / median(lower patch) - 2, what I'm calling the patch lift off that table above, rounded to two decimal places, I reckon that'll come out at -0.99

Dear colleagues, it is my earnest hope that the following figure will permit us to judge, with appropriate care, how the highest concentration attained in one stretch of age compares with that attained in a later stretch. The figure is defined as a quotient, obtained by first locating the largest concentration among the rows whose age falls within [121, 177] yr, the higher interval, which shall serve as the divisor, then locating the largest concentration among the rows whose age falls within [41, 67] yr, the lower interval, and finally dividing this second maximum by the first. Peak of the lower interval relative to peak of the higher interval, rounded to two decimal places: 0.97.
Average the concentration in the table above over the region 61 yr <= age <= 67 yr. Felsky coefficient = 133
